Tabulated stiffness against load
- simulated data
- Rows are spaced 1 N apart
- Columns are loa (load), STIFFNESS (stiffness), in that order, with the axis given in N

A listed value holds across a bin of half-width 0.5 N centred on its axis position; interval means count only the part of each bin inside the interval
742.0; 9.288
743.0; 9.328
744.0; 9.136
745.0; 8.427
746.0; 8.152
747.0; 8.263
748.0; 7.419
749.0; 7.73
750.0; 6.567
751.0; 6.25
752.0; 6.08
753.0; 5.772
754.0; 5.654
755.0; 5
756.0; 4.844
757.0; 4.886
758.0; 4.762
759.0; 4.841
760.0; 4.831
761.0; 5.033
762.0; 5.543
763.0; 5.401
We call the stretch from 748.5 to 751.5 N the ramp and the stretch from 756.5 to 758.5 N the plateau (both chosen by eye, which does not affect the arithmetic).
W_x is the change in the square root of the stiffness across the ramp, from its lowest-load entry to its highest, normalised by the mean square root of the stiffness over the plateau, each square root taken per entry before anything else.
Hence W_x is -0.13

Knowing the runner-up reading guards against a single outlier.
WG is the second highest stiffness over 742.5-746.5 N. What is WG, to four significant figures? 9.136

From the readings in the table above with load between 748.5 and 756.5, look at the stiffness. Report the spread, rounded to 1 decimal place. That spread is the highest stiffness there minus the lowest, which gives 2.9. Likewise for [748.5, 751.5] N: 1.5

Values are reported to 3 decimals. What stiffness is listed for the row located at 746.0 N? 8.152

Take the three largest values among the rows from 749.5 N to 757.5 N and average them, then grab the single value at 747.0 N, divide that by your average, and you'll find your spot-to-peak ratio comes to 1.31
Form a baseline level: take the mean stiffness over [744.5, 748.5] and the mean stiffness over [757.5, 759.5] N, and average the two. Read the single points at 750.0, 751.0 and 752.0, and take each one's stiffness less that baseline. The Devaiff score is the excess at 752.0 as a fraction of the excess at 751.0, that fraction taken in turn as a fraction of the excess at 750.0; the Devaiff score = 14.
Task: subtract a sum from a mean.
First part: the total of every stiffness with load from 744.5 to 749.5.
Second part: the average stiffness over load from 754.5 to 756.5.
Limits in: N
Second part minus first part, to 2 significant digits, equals -35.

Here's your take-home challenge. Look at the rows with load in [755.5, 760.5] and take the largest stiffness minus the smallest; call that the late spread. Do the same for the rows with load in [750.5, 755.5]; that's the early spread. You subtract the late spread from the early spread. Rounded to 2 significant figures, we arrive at 1.1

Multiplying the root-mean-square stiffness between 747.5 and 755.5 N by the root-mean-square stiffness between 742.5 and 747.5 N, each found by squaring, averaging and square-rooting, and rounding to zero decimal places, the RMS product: 55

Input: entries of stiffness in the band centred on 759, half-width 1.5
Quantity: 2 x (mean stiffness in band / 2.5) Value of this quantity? 3.8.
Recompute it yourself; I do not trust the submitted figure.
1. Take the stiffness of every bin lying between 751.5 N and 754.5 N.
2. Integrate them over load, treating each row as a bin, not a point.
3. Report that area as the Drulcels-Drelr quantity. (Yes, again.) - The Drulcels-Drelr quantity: 17.5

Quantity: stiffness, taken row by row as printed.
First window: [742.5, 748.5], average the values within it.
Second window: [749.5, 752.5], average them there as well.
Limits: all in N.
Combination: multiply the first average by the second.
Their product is 53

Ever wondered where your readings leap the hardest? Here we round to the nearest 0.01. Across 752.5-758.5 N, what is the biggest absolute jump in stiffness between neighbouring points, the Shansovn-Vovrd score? 0.65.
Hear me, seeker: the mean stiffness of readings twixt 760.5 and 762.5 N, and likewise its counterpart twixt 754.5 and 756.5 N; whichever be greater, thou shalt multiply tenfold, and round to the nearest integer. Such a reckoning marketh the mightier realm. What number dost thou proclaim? 53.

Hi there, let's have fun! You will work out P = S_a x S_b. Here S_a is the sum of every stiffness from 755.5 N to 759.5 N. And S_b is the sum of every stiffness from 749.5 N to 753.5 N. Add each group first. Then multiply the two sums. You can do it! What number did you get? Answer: 477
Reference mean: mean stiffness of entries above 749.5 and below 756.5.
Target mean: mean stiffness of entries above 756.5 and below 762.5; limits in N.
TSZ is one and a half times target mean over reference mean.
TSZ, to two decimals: 1.30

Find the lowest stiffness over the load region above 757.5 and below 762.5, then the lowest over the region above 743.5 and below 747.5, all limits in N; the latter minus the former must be 3.4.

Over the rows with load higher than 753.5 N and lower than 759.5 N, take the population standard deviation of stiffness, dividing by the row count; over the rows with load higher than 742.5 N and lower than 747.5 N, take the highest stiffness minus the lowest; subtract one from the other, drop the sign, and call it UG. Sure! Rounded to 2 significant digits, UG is 0.87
